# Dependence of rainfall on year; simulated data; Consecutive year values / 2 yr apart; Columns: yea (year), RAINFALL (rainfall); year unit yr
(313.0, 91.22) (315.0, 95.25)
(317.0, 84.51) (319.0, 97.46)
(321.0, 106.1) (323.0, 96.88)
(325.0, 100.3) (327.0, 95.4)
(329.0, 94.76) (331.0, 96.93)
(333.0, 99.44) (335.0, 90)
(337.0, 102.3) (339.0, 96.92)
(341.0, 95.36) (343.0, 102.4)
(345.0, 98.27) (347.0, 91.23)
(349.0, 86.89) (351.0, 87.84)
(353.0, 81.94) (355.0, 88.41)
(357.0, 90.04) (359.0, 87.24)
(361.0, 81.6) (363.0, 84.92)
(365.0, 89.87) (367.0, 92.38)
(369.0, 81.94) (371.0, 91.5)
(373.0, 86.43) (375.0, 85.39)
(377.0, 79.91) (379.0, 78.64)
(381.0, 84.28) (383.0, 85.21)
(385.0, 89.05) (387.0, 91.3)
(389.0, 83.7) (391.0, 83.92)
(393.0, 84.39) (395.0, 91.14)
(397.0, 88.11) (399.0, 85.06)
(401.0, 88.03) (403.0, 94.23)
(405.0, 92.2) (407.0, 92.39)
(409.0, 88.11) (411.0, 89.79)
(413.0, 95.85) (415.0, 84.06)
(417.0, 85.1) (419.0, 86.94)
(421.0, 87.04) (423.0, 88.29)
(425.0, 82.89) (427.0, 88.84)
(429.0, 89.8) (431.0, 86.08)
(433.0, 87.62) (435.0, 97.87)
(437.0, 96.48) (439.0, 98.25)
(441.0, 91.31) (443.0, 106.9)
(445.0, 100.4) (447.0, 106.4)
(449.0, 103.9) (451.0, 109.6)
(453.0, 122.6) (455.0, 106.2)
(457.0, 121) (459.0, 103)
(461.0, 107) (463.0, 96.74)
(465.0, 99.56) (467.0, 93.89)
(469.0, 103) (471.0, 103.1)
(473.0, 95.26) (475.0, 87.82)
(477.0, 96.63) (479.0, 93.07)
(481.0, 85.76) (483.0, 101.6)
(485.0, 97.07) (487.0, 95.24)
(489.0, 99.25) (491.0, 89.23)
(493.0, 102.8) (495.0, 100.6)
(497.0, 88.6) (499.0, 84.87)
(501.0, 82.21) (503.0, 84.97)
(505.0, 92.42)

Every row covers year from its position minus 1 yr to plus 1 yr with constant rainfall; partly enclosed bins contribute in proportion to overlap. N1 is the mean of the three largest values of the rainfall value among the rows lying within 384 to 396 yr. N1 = 90.5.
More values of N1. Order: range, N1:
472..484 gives 97.8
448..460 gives 117.7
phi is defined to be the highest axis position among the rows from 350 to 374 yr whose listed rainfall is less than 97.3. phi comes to 373.0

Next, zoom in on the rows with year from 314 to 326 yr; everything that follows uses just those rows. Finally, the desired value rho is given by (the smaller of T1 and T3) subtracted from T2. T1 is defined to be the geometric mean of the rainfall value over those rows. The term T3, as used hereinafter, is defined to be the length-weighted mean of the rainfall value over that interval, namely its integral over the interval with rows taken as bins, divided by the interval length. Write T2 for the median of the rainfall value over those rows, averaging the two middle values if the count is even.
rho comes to 0.6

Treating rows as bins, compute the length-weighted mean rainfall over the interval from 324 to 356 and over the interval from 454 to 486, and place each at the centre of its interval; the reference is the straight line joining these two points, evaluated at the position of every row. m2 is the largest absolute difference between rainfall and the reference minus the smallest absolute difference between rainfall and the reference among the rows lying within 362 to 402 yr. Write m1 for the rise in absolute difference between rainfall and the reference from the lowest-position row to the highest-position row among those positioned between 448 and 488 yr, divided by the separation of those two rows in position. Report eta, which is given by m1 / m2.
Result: -0.001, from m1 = -0.01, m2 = 14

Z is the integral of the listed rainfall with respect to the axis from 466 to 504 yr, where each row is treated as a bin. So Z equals 3570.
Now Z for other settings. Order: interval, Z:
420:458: 3743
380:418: 3352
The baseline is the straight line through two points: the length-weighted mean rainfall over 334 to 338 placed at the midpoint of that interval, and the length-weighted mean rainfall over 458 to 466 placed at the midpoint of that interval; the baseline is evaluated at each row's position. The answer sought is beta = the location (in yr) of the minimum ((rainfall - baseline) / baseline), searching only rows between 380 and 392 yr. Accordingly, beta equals 389.0 yr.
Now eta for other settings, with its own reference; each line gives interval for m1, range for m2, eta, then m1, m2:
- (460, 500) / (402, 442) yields 0.014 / 0.20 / 15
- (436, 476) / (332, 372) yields 0.021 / 0.27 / 12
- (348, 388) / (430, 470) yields -0.003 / -0.08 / 24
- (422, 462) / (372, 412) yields -0.002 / -0.04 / 15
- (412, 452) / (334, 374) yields 0.020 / 0.25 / 12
